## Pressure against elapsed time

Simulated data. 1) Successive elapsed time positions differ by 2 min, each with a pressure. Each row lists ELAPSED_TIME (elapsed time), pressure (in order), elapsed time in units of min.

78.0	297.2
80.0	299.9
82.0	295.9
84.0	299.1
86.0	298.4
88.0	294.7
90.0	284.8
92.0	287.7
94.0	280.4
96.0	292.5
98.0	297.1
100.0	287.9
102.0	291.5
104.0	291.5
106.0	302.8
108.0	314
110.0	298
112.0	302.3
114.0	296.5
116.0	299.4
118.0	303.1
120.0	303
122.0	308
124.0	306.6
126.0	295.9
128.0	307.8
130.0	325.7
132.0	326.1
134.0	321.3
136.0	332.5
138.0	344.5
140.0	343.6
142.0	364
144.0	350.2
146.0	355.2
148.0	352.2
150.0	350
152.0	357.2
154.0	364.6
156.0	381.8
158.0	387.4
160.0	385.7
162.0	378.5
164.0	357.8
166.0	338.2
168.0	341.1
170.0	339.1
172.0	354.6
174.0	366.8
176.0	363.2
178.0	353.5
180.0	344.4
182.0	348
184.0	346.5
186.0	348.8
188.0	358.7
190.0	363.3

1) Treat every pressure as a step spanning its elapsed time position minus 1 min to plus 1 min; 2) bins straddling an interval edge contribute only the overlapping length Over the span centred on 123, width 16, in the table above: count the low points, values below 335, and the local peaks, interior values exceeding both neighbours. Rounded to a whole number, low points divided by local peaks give 4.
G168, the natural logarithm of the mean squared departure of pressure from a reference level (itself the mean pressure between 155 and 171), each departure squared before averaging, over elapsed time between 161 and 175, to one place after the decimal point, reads 5.7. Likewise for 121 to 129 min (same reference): 8.2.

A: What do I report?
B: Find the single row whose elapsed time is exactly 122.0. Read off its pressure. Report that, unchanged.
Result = 308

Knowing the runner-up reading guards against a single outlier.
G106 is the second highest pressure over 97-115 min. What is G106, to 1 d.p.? 302.8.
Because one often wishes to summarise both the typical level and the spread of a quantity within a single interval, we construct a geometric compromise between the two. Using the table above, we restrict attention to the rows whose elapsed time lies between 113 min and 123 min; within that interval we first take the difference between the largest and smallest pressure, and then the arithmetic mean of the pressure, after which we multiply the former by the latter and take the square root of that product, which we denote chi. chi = 59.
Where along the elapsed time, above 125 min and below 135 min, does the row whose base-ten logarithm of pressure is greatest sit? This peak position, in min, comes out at 132.0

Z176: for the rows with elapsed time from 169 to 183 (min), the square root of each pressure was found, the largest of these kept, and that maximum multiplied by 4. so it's 76.6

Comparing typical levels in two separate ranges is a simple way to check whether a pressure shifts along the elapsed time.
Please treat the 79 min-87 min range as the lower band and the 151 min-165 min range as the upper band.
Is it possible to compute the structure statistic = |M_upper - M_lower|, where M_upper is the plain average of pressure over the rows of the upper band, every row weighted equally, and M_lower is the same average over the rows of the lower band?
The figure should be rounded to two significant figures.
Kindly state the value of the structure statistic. 75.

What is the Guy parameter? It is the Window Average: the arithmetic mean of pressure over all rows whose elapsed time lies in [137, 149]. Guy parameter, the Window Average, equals 352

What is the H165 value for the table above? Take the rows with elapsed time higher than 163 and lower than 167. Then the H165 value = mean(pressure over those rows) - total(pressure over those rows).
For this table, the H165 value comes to -348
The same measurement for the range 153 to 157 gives -373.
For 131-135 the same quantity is -324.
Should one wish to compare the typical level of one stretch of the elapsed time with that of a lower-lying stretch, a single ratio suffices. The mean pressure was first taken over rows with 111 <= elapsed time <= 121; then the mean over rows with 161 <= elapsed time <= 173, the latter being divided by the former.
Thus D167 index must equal 1.17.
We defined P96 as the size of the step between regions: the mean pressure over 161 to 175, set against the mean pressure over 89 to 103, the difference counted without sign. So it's 65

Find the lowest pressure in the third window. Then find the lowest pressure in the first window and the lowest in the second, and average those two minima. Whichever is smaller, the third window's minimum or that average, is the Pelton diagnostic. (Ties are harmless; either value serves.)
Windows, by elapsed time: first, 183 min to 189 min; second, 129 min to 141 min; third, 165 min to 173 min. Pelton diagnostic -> 334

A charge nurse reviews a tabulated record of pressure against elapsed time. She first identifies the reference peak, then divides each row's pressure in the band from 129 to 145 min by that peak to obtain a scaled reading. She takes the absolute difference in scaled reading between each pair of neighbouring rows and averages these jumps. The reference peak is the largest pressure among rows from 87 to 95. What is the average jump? 0.031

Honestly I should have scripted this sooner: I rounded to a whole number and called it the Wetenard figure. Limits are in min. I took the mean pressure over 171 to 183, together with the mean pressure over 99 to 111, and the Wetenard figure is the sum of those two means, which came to 653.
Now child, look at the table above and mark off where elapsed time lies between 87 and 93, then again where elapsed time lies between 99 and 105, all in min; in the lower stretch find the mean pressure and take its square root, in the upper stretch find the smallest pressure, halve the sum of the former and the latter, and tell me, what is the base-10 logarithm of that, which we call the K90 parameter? 2.18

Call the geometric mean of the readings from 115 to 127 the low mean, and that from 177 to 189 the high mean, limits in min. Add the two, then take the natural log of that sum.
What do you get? 6.48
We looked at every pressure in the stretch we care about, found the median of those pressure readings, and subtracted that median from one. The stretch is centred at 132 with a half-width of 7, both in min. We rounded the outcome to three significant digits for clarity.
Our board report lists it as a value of -325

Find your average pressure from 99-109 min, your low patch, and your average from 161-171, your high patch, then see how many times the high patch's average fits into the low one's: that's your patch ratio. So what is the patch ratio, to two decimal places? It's 0.85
